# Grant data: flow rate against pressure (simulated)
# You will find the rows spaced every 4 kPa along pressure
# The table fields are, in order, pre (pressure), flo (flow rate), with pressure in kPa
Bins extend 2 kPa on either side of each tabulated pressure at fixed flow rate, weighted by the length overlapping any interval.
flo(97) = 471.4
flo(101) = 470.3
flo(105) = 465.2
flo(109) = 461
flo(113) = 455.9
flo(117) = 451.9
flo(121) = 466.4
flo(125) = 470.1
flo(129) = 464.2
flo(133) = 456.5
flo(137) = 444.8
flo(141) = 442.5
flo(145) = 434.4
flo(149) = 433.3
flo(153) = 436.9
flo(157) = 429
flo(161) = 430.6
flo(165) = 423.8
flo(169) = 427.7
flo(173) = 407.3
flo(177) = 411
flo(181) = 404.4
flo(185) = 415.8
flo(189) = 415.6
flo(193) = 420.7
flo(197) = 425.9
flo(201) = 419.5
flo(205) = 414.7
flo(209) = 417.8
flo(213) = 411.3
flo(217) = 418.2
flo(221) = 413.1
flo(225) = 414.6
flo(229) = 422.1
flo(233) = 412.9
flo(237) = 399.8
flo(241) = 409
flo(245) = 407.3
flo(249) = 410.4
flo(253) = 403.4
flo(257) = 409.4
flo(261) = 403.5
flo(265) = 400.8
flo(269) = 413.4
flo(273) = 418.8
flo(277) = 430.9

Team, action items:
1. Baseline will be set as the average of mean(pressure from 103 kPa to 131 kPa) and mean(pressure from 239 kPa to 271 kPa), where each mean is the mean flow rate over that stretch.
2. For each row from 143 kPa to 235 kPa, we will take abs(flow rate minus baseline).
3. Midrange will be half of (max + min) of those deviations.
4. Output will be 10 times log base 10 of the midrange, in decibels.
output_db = 11.8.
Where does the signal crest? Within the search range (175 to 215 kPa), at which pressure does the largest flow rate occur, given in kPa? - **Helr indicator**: 197 kPa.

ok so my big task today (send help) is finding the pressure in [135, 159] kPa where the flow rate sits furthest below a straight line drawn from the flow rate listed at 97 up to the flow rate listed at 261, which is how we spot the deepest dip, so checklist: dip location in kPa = 157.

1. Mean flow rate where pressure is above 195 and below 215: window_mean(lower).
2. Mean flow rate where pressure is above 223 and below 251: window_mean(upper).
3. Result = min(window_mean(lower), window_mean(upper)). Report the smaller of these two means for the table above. 411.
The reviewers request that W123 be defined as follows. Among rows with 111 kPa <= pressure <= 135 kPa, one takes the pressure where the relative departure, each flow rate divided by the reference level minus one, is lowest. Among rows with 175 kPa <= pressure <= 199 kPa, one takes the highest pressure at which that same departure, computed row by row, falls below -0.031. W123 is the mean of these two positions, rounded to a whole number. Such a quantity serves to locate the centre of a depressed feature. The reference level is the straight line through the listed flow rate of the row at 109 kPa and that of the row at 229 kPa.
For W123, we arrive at 153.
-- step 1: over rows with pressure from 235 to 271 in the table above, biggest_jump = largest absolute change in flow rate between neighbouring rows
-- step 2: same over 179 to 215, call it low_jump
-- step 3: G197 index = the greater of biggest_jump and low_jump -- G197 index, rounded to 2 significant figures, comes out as 13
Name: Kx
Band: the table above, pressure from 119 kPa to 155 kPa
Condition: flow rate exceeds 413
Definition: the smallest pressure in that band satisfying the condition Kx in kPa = 121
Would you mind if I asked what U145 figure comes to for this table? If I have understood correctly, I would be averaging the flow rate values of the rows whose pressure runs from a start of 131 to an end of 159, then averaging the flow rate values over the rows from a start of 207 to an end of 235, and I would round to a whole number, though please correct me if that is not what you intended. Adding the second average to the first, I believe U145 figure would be 855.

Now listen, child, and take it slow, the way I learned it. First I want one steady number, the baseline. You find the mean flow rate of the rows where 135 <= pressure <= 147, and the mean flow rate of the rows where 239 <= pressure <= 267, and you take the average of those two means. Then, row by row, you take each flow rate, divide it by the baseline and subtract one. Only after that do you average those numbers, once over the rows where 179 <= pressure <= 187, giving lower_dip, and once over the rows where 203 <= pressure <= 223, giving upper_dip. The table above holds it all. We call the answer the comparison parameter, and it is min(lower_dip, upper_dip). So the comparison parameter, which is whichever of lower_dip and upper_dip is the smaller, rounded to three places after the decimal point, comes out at -0.031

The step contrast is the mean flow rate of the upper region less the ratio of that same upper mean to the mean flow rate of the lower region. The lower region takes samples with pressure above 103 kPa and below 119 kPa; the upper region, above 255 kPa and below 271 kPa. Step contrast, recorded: 406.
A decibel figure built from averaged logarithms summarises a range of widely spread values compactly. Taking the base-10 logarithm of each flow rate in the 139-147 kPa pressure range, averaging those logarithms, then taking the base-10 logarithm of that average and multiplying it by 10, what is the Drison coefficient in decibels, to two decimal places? 4.22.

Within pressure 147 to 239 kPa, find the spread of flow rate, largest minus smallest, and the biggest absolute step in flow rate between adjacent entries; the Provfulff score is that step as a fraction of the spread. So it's 0.55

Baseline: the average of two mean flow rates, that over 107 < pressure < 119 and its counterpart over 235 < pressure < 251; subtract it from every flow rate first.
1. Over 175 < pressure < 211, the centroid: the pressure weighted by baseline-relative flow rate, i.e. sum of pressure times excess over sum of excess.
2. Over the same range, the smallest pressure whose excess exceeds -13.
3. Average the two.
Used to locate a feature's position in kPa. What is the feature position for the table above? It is 191.9 kPa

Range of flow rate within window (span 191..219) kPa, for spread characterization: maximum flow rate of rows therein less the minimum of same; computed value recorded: 15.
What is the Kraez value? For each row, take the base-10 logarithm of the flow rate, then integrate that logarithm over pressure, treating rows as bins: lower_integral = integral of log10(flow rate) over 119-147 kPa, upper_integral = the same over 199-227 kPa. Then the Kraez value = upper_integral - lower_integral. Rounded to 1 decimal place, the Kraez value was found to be -1.1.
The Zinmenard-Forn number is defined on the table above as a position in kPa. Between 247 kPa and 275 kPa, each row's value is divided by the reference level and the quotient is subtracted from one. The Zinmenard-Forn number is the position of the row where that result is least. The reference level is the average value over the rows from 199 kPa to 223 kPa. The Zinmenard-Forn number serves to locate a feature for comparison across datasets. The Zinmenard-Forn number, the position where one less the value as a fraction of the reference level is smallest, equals 273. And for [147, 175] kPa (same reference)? 153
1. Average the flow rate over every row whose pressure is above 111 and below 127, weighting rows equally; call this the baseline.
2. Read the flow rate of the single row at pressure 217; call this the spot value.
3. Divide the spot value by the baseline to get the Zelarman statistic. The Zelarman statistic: 0.91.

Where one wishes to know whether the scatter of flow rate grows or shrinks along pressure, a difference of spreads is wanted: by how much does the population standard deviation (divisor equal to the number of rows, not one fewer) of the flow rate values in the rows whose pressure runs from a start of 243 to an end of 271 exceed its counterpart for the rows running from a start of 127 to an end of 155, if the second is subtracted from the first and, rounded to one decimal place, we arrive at -6.7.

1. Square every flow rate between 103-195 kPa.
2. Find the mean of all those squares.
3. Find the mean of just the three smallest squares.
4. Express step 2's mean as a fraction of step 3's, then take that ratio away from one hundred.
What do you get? 98.8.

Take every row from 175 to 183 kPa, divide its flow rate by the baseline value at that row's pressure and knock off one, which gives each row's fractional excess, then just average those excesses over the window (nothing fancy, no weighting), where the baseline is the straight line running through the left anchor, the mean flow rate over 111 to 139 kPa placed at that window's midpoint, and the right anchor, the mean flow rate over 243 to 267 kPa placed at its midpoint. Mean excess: -0.066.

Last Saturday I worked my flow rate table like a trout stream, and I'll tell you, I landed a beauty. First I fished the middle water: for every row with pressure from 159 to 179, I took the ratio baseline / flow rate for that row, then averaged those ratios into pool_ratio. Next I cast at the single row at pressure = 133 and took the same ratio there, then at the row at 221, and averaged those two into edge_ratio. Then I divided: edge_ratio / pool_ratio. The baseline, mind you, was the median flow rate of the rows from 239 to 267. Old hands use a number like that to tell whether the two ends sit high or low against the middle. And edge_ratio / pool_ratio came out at 0.97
